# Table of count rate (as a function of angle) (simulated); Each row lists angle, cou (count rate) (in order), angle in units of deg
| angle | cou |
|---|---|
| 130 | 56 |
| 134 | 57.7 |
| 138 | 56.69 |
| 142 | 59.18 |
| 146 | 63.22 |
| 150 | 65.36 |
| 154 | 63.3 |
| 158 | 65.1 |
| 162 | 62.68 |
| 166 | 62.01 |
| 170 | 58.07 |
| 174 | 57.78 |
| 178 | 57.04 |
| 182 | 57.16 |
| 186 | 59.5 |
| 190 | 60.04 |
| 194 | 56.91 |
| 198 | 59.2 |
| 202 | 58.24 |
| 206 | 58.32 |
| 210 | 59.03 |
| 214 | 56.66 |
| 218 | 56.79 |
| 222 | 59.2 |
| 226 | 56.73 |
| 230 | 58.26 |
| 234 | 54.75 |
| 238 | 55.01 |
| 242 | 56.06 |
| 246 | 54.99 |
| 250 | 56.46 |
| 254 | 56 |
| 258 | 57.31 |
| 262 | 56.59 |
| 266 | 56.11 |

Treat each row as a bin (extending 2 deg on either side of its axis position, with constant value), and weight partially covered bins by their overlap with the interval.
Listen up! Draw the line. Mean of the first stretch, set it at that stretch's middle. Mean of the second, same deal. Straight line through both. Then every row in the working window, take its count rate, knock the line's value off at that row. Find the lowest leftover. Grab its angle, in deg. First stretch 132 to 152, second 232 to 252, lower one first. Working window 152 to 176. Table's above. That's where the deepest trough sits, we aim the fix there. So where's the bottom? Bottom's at 174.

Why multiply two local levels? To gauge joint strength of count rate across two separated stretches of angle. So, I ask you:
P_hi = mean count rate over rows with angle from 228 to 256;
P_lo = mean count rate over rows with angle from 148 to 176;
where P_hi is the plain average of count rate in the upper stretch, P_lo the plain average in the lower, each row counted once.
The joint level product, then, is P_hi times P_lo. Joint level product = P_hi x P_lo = 3470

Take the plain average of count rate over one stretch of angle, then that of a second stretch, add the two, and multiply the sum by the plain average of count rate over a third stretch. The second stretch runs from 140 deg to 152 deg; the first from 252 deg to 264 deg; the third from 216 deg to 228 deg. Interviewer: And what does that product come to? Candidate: 6864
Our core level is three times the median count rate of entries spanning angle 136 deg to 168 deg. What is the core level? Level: 189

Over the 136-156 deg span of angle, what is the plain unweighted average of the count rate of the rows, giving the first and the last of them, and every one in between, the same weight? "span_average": 62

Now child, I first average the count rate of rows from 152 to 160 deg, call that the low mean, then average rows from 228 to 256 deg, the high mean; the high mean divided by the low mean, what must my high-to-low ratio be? 0.87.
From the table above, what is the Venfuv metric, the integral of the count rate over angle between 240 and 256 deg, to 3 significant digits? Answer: 894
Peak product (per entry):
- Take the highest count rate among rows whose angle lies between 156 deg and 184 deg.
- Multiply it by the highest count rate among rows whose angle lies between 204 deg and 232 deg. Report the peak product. 3854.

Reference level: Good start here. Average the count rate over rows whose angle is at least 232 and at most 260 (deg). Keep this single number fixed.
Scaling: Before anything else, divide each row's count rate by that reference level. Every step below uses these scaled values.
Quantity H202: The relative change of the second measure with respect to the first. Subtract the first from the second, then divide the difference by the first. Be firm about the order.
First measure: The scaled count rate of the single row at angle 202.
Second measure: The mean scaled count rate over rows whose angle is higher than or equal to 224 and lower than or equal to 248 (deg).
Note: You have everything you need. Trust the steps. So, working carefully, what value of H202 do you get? -0.039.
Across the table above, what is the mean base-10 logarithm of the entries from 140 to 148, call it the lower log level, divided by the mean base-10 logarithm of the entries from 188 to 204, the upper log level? 1.01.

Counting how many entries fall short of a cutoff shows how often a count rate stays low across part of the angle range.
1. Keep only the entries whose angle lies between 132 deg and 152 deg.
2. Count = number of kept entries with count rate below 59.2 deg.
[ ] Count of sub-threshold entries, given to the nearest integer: 3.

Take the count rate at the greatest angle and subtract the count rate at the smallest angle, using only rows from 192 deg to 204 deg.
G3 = 1.3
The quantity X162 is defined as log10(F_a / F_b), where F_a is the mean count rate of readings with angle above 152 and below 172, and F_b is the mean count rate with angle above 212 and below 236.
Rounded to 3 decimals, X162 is 0.038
